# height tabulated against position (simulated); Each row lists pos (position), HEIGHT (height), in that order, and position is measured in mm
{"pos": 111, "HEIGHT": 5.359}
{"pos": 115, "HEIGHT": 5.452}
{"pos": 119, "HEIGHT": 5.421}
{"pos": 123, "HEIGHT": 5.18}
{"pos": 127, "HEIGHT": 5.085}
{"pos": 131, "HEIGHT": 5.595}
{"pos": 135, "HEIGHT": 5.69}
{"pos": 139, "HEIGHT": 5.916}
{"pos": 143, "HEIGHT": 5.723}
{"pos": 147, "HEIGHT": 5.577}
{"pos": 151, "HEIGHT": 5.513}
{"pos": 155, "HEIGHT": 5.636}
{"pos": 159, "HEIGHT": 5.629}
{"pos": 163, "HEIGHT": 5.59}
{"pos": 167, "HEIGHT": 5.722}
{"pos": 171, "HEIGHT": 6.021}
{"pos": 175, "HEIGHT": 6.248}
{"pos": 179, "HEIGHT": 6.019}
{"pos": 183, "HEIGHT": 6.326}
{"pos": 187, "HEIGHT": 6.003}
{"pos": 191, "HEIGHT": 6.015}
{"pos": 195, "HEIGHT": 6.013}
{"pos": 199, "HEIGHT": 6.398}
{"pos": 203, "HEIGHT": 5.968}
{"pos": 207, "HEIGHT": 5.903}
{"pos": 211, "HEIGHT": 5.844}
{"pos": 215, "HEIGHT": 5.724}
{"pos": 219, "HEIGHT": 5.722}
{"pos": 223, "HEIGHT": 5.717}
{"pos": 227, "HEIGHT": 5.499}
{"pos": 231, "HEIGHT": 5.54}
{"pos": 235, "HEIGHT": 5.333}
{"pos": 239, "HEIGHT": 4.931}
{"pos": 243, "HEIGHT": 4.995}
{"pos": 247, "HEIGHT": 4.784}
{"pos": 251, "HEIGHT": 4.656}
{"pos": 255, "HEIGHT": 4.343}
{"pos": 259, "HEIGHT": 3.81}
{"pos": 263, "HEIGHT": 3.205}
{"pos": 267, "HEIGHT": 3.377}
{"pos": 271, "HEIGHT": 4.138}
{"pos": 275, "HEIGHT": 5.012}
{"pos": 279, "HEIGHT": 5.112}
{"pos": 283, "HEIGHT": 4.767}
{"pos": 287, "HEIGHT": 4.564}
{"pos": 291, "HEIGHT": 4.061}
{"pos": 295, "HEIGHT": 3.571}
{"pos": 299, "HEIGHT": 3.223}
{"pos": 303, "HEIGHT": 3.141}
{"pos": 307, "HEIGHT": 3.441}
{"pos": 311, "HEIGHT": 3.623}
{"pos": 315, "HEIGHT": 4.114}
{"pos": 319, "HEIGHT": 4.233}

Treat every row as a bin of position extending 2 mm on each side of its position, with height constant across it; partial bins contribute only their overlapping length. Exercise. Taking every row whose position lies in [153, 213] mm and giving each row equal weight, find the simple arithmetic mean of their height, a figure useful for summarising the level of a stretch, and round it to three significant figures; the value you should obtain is 5.96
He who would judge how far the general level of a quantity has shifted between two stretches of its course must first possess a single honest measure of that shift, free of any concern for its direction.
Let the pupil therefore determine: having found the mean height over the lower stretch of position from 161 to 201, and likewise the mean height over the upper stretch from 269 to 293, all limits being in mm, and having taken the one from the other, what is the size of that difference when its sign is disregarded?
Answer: 1.4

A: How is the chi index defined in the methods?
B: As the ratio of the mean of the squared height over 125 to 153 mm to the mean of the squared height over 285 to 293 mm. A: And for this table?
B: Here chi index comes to 1.67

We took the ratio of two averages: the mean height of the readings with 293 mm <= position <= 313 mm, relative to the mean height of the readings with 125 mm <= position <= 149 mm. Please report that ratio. 0.61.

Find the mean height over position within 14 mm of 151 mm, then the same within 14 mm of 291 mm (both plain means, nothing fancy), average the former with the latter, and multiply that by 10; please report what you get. 49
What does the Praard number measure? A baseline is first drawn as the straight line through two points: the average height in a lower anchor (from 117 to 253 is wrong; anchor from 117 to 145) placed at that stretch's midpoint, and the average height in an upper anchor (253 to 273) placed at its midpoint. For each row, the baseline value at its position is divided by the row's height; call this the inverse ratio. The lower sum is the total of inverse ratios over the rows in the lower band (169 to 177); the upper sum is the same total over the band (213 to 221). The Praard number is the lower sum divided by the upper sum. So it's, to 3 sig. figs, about 1.06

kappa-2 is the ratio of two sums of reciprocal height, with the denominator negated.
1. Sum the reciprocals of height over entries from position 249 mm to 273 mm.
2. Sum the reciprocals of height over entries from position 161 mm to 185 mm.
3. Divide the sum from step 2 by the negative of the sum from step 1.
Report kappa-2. -0.64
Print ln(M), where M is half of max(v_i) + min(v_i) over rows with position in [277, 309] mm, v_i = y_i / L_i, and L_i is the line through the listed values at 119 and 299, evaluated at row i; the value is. 0.21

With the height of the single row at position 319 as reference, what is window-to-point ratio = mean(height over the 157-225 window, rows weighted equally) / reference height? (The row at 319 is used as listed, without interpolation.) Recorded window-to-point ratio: 1.40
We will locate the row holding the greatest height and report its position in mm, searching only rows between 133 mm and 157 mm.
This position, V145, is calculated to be 139 mm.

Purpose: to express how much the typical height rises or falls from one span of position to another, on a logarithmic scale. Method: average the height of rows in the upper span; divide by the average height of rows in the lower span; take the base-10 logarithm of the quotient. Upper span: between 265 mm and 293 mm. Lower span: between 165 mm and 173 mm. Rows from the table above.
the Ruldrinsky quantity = -0.122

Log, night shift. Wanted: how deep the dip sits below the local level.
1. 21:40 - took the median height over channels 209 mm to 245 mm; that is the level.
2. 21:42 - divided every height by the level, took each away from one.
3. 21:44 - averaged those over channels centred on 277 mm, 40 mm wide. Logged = 0.25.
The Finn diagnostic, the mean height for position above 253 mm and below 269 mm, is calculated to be 3.7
